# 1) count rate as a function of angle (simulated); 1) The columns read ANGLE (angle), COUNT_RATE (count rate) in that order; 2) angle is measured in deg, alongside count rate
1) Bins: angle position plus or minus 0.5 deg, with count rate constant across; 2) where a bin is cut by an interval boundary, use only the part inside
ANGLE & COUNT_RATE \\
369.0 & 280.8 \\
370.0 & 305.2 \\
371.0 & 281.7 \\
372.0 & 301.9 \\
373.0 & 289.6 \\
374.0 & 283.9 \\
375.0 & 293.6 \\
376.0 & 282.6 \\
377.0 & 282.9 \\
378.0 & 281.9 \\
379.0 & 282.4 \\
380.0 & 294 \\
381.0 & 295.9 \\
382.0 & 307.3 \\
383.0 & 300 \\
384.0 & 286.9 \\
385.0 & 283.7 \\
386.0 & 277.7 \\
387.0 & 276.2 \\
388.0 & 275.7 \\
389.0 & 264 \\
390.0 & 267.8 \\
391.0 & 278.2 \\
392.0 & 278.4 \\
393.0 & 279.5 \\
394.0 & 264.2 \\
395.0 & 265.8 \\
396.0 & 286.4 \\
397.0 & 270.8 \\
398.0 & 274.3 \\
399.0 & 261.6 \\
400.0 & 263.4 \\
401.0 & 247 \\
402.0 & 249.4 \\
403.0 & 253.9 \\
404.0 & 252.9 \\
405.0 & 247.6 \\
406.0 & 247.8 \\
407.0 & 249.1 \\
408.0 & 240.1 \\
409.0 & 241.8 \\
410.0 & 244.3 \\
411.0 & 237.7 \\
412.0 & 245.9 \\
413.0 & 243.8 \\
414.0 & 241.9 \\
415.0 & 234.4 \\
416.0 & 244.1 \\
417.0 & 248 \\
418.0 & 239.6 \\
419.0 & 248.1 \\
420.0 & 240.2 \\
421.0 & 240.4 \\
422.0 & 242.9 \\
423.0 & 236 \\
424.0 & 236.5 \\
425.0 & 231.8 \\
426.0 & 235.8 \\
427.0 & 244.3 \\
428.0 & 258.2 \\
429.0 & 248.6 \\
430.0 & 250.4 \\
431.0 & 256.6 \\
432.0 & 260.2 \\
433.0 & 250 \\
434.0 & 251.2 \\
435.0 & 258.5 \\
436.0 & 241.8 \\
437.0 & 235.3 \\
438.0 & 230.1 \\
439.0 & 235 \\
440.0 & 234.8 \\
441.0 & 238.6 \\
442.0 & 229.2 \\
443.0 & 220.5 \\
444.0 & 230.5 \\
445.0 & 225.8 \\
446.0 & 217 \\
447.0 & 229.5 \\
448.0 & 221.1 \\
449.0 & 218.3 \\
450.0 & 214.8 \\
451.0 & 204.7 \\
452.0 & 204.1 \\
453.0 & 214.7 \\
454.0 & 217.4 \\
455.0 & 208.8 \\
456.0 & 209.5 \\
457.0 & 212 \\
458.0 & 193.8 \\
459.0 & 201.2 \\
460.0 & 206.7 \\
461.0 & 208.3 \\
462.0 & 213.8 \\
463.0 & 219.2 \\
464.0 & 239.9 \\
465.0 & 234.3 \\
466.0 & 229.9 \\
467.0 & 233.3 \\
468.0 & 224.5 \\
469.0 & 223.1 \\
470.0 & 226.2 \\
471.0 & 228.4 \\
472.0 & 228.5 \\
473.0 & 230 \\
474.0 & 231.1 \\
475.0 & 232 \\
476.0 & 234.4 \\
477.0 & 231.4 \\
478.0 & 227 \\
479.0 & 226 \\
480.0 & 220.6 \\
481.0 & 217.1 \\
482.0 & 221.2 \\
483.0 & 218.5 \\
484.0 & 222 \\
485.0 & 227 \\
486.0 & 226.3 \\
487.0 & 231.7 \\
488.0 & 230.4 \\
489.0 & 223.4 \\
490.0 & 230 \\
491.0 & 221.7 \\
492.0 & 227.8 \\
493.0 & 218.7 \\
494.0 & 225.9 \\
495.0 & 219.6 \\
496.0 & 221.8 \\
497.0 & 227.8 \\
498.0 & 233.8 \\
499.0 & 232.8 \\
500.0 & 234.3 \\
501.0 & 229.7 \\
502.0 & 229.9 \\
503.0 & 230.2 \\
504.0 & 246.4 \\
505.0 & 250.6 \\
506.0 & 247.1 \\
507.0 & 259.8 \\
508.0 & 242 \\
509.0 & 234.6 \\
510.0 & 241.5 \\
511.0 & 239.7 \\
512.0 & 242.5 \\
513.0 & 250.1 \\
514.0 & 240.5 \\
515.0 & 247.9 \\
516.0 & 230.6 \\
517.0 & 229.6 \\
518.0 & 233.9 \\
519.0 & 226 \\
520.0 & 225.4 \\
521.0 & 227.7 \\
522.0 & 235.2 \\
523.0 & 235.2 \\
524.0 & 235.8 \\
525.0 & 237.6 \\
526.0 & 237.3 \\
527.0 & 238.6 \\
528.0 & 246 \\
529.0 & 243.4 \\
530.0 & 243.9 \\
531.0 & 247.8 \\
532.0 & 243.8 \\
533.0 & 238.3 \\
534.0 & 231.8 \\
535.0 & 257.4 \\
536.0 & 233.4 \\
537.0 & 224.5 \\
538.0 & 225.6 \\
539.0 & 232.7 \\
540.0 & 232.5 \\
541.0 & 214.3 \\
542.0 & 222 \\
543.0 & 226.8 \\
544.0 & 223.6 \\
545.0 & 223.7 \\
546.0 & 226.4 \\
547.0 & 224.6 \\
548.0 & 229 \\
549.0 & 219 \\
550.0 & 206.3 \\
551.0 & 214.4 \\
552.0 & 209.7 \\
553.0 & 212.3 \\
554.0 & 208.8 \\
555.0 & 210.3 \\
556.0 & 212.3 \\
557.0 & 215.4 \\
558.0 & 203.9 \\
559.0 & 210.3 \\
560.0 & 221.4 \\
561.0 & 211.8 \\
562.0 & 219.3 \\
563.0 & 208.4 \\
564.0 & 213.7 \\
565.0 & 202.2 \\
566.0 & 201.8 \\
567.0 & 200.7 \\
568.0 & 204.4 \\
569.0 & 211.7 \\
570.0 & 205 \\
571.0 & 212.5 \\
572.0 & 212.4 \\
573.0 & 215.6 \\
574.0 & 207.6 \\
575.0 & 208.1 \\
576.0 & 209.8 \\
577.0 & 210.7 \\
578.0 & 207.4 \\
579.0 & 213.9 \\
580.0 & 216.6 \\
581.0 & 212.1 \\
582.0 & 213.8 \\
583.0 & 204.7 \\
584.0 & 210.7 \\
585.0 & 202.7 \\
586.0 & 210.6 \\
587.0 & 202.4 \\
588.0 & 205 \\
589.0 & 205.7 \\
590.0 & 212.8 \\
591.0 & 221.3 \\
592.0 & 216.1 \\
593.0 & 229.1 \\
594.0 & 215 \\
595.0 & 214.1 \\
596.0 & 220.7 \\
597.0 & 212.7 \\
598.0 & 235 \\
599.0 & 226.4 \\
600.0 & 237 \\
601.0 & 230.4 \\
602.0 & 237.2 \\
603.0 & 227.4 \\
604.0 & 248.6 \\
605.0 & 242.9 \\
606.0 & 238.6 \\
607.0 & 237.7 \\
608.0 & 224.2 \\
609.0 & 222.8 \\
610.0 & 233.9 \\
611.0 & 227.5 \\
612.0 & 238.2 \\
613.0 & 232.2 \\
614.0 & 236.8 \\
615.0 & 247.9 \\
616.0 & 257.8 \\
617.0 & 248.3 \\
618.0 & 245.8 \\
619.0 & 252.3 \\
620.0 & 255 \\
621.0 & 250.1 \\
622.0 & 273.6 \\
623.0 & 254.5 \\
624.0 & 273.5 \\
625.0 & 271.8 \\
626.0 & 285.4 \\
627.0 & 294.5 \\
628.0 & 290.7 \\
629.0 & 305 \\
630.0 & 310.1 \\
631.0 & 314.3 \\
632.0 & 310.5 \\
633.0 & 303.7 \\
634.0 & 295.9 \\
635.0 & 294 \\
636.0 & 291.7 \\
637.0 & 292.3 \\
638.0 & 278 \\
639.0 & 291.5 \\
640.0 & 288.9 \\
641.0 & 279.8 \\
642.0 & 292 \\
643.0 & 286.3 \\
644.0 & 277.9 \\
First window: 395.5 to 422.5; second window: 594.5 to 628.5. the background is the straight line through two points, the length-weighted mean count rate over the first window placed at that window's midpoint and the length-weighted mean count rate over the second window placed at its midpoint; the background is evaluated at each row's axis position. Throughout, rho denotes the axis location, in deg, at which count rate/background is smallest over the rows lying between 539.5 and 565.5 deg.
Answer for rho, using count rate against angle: 565.0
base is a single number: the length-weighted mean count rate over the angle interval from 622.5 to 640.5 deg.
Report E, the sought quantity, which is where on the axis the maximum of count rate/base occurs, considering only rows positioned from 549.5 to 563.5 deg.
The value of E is 560.0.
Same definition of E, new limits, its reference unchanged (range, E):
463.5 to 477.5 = 464.0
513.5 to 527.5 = 515.0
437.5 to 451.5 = 441.0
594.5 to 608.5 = 604.0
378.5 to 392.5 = 382.0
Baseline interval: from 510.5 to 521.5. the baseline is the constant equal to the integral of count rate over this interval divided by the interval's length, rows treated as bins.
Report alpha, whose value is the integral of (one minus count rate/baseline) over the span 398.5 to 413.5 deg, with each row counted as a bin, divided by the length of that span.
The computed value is -0.05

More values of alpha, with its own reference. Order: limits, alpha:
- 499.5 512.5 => -0.02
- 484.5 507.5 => 0.02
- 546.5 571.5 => 0.10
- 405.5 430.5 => -0.03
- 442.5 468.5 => 0.08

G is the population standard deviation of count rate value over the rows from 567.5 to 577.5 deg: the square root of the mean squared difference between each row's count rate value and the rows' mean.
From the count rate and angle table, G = 3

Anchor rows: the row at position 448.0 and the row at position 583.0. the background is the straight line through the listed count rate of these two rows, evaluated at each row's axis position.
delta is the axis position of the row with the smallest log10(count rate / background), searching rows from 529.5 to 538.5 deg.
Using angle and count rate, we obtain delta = 537.0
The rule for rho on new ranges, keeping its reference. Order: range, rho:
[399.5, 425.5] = 425.0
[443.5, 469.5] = 458.0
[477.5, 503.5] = 481.0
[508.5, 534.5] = 520.0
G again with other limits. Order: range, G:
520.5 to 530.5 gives 5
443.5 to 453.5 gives 9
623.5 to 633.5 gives 15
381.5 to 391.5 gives 13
